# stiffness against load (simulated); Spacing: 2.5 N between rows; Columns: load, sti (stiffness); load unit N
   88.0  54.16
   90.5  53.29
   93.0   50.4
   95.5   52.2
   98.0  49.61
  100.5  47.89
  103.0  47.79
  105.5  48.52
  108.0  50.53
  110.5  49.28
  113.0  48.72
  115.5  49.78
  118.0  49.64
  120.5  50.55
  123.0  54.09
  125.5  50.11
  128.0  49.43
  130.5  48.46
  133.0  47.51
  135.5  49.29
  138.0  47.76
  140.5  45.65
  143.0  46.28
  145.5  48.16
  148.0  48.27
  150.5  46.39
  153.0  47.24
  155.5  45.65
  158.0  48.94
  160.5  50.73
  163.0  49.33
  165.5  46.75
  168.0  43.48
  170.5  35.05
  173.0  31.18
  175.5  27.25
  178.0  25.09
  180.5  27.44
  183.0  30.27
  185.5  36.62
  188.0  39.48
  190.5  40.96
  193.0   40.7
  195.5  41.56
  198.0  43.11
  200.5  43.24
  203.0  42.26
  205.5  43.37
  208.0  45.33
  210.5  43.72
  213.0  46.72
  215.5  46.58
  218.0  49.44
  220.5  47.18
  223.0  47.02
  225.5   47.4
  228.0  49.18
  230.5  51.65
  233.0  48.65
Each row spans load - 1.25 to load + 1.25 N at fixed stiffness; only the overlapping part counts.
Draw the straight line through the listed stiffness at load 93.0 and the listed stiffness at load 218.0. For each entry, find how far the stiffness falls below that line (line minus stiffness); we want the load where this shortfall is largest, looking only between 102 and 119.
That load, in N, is 103.0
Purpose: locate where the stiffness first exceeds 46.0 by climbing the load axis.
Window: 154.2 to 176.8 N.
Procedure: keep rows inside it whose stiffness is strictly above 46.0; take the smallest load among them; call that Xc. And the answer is 158.0 N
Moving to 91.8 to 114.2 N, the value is 93.0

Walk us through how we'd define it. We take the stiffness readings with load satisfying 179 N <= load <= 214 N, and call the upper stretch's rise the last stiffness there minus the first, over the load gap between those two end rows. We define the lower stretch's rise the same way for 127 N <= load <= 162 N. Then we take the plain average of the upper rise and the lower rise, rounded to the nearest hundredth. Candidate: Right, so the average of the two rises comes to 0.32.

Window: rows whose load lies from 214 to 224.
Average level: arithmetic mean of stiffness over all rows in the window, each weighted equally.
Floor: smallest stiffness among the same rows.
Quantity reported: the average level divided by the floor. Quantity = 1.02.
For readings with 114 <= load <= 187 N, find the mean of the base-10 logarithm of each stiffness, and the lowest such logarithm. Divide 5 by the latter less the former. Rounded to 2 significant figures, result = -21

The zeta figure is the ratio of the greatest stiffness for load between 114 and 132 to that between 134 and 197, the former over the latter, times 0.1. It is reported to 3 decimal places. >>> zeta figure 0.107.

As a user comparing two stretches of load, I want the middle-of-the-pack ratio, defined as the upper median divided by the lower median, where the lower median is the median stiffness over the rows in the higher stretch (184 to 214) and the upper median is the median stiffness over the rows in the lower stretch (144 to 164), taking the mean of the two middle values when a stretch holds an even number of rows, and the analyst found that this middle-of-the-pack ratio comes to 1.13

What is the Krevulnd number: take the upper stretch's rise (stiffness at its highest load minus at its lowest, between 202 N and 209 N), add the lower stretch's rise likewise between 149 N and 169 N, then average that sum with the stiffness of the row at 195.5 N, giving 20.9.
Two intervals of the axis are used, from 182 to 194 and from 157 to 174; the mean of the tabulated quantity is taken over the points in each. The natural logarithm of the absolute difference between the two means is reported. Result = 1.8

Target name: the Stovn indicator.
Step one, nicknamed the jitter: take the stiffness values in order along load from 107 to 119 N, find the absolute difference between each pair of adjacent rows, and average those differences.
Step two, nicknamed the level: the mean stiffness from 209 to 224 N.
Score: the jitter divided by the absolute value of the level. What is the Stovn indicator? 0.016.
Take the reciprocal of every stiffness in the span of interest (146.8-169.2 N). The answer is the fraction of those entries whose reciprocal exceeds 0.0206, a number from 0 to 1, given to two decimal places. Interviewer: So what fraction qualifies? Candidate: 0.67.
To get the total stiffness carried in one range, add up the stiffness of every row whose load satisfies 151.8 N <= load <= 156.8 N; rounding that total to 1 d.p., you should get 92.9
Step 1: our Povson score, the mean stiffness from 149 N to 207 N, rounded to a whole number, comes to 40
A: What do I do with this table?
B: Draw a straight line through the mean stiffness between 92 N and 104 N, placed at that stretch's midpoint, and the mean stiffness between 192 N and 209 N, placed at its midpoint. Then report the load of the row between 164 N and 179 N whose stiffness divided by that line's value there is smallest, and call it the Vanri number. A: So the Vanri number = 178.0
